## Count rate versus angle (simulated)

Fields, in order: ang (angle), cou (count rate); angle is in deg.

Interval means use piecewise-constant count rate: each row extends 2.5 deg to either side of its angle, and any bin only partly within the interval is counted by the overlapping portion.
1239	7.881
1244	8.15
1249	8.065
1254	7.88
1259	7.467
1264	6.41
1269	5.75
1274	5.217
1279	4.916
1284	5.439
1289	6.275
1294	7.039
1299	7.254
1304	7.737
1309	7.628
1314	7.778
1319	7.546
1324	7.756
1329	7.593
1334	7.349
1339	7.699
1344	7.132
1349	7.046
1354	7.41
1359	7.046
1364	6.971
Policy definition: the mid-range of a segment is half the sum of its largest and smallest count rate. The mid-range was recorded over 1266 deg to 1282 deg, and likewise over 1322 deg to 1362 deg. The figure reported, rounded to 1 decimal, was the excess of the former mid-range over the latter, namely -2.1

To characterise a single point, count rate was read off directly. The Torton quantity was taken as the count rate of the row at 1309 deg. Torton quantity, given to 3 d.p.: 7.628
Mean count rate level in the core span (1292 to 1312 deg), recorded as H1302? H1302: 7.4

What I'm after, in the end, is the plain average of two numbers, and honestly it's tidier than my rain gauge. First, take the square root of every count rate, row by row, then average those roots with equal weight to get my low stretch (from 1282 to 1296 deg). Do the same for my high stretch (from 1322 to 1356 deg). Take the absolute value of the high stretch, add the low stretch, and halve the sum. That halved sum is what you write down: 2.61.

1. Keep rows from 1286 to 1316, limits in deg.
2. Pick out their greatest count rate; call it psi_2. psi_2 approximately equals 7.778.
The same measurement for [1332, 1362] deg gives 7.699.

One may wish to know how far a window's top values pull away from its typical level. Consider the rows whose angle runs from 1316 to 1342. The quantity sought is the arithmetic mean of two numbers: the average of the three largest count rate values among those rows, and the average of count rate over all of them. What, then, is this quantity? 7.6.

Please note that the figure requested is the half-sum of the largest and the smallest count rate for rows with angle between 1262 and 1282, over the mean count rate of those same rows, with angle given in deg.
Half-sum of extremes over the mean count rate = 1.02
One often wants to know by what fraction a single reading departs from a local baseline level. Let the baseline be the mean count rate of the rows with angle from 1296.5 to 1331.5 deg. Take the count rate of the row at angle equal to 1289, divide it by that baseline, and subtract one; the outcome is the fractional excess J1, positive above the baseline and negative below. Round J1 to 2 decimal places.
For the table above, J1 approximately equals -0.18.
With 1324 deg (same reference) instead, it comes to 0.02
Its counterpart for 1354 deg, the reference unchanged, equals -0.03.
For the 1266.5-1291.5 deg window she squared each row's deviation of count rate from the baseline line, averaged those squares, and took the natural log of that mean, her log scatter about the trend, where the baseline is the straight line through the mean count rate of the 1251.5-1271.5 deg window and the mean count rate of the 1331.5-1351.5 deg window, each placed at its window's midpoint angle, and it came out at 0.8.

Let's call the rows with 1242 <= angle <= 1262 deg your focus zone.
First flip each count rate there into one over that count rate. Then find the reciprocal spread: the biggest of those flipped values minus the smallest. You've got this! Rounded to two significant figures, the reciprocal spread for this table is 0.011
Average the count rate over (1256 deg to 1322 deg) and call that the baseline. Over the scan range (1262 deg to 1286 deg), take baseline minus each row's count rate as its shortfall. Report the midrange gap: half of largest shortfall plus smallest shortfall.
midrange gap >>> 1.0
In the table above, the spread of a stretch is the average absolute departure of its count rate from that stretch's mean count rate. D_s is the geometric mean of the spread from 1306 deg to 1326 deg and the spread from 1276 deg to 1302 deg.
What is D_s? 0.269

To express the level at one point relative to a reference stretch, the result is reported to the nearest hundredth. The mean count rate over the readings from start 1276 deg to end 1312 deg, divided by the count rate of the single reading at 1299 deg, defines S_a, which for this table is 0.91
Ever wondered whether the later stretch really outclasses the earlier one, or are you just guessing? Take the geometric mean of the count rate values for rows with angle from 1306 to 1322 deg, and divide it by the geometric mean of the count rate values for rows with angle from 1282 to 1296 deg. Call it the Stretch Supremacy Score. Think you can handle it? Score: 1.2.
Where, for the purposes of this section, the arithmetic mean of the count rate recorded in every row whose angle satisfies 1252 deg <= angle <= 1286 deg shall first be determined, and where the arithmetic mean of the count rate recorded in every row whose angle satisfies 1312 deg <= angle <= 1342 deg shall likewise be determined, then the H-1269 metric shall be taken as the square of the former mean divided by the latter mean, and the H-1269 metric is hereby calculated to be 5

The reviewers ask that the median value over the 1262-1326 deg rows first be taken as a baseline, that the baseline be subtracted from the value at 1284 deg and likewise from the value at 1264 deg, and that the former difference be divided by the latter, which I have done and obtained 2.5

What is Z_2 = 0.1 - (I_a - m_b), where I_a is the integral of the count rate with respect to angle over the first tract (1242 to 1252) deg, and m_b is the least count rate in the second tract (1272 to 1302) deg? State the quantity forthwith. -76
